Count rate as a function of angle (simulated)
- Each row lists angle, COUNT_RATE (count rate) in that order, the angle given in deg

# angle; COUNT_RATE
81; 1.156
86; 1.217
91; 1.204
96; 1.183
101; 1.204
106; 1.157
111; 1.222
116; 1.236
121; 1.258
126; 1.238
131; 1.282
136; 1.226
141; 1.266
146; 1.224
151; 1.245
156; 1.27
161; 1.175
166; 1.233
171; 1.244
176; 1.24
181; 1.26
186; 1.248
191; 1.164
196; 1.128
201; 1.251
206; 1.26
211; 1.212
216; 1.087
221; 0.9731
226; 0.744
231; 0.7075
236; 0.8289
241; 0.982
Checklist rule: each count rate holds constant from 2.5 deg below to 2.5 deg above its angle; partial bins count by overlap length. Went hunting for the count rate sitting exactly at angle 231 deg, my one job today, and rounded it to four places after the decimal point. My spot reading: 0.7075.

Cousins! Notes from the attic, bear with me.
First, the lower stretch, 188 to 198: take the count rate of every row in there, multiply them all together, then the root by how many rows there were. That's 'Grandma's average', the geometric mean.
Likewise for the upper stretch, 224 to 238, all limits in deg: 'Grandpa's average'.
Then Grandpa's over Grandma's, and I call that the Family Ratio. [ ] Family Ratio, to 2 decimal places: 0.66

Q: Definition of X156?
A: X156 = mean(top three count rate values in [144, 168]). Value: 1.25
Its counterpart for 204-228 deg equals 1.19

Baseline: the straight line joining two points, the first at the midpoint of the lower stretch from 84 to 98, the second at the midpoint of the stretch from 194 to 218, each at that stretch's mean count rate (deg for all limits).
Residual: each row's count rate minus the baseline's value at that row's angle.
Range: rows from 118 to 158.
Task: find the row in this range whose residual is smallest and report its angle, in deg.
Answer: 146 deg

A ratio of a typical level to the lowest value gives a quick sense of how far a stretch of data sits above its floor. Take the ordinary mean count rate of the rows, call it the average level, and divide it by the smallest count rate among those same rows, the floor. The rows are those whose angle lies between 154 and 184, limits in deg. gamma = 1.05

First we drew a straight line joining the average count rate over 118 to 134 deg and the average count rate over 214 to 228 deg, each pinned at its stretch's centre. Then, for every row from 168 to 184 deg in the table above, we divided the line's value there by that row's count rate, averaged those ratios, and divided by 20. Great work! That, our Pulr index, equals 0.0436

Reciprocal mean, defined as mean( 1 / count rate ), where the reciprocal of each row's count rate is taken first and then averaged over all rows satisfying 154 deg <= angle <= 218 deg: 0.826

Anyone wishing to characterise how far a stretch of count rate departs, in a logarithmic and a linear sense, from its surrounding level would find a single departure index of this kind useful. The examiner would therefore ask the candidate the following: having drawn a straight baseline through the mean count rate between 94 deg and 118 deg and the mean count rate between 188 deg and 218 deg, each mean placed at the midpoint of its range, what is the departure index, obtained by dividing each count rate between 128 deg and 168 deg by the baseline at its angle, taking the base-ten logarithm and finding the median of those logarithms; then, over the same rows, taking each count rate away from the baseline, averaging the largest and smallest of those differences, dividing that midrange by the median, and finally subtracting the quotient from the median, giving 2.1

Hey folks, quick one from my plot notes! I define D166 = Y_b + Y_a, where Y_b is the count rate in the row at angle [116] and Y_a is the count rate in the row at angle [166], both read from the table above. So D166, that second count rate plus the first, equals 2.47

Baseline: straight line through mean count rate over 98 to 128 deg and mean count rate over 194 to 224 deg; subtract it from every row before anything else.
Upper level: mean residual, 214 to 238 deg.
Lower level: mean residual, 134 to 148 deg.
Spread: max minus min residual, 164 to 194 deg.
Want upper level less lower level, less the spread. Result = -0.4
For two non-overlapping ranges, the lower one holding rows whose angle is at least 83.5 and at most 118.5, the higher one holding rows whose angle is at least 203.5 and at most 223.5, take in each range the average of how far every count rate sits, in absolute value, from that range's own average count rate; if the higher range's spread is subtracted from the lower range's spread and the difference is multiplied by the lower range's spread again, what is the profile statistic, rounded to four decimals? -0.0016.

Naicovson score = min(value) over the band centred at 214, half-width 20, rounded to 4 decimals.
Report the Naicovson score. 0.7075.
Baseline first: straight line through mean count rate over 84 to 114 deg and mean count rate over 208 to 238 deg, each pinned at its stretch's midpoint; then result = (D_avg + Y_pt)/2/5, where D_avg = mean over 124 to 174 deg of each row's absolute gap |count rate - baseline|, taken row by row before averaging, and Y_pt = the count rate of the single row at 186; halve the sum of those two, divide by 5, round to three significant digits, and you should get 0.140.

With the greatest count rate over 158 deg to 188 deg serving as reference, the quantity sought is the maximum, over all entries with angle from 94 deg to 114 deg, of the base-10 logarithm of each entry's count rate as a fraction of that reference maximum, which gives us -0.0133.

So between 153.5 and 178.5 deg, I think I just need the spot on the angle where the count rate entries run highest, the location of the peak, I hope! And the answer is 156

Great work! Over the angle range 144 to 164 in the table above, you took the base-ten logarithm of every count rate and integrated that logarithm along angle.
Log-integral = 1.8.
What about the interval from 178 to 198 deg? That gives 1.6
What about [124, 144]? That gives 2.0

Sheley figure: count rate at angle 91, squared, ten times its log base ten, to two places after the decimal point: 1.61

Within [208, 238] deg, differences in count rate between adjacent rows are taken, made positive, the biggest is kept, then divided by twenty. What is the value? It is 0.011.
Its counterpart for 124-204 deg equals 0.006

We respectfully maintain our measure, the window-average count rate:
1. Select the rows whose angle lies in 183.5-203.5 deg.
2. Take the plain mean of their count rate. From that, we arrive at 1.20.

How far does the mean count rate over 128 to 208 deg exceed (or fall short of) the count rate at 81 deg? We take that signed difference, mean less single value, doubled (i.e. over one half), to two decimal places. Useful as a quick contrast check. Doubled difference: 0.15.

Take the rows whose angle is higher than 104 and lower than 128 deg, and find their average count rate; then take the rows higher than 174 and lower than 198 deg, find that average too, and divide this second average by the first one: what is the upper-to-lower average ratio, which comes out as 0.988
